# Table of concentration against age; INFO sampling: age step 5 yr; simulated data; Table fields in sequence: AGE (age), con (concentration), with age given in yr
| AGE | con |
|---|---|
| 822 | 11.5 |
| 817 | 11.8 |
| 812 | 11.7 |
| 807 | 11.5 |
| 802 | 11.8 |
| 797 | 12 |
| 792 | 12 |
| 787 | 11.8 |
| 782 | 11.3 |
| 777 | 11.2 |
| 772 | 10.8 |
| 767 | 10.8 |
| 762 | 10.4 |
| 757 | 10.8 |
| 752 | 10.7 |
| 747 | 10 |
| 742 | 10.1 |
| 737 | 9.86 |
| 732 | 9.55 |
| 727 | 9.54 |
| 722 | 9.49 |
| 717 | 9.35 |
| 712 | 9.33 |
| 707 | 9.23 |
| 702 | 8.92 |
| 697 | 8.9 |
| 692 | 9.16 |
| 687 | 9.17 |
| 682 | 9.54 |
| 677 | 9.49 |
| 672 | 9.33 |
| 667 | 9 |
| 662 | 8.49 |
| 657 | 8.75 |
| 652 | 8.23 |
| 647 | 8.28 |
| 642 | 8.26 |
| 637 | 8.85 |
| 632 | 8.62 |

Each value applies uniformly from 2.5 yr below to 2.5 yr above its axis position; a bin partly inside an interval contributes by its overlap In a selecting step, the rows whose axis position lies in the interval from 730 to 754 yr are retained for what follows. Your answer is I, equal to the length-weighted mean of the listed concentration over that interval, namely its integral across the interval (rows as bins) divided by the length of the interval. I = 10.0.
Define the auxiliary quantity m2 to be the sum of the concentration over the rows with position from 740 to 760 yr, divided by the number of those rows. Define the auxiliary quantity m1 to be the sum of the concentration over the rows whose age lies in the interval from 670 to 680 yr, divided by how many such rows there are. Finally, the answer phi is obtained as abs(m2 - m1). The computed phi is 1.0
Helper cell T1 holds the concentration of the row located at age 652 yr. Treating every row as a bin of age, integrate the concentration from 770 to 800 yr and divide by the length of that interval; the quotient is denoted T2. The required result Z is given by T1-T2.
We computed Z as -3.3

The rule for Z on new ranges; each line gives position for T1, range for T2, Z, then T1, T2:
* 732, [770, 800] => -2.0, 9.55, 11.5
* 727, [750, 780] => -1.3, 9.54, 10.8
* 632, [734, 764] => -1.7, 8.62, 10.3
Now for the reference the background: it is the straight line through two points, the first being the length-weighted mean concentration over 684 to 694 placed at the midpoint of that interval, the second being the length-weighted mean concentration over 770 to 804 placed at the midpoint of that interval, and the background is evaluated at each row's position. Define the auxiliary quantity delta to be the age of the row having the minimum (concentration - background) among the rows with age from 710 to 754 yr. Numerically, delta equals 732 yr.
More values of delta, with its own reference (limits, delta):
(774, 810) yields 807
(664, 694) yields 692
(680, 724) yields 702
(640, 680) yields 652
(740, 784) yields 747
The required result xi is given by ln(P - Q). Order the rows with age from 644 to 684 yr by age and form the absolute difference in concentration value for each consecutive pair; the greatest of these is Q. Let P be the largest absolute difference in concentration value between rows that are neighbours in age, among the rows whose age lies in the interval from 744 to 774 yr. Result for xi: -1.7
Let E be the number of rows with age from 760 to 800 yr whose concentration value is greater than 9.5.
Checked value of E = 8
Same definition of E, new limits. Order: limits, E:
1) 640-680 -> 0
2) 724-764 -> 8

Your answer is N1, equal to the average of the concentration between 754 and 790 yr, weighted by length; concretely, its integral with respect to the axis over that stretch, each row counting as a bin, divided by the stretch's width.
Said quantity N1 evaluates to 11.0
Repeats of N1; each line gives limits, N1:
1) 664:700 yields 9.2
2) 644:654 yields 8.3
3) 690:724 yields 9.2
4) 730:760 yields 10.2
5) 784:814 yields 11.8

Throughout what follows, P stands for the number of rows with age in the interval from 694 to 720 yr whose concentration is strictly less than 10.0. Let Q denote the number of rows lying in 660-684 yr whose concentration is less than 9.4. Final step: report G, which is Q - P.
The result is -2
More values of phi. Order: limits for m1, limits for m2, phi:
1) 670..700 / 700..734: 0.1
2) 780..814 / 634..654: 3.3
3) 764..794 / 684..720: 2.2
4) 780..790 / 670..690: 2.2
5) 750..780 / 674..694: 1.4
